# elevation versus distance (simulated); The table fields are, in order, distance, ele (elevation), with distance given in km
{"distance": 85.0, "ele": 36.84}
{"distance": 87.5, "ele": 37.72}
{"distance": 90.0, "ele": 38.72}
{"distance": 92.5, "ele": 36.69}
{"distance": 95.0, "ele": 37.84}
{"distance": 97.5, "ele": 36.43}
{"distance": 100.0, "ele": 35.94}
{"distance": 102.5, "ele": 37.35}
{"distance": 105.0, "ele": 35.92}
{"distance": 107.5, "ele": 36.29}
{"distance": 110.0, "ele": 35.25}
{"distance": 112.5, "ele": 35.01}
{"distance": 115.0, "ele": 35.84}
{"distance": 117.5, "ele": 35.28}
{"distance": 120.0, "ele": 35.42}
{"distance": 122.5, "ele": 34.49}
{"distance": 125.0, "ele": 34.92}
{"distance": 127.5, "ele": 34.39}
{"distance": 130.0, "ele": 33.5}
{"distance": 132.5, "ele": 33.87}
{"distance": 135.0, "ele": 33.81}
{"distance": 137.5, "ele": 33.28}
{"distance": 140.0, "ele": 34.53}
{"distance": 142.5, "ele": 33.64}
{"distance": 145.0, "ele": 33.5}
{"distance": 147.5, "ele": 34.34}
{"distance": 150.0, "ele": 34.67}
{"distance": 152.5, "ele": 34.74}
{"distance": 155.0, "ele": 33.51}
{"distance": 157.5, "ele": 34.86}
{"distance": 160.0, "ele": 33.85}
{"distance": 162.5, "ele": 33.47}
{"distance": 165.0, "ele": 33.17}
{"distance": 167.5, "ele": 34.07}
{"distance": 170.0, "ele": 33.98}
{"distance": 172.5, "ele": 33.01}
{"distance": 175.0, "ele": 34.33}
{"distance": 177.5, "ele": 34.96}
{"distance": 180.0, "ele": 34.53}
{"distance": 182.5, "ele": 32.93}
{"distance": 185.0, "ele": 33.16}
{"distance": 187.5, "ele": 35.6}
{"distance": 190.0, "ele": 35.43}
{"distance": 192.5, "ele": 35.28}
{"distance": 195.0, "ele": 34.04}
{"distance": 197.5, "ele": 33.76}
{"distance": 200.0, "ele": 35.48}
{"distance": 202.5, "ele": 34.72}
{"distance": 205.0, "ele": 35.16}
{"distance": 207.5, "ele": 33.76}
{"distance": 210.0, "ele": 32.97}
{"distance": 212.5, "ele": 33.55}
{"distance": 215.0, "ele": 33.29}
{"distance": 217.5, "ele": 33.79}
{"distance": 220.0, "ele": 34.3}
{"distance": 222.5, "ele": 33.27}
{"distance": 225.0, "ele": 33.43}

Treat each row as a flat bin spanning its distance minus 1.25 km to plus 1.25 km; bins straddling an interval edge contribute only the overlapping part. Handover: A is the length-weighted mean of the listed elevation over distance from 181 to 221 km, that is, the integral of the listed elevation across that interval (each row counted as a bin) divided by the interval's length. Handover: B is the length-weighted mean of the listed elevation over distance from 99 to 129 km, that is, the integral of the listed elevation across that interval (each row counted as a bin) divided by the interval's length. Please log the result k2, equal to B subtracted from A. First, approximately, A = 34.2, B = 35.5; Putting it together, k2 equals -1.3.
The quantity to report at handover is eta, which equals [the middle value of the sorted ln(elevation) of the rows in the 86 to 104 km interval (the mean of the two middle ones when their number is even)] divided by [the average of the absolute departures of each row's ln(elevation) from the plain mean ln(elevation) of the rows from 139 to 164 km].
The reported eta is 239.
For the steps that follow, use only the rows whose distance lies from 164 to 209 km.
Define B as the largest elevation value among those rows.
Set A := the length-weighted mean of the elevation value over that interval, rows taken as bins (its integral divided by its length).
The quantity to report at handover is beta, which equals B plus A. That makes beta 69.90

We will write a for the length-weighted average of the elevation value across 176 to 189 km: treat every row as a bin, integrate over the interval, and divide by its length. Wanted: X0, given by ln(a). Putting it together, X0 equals 3.53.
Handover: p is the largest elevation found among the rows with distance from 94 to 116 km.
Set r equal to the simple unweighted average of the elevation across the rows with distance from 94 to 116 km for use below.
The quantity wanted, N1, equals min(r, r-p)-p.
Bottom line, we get -39.5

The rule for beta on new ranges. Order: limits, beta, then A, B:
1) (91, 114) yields 74.16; 36.3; 37.84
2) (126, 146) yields 68.36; 33.8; 34.53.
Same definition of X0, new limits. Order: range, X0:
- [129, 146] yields 3.52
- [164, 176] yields 3.52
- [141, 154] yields 3.53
